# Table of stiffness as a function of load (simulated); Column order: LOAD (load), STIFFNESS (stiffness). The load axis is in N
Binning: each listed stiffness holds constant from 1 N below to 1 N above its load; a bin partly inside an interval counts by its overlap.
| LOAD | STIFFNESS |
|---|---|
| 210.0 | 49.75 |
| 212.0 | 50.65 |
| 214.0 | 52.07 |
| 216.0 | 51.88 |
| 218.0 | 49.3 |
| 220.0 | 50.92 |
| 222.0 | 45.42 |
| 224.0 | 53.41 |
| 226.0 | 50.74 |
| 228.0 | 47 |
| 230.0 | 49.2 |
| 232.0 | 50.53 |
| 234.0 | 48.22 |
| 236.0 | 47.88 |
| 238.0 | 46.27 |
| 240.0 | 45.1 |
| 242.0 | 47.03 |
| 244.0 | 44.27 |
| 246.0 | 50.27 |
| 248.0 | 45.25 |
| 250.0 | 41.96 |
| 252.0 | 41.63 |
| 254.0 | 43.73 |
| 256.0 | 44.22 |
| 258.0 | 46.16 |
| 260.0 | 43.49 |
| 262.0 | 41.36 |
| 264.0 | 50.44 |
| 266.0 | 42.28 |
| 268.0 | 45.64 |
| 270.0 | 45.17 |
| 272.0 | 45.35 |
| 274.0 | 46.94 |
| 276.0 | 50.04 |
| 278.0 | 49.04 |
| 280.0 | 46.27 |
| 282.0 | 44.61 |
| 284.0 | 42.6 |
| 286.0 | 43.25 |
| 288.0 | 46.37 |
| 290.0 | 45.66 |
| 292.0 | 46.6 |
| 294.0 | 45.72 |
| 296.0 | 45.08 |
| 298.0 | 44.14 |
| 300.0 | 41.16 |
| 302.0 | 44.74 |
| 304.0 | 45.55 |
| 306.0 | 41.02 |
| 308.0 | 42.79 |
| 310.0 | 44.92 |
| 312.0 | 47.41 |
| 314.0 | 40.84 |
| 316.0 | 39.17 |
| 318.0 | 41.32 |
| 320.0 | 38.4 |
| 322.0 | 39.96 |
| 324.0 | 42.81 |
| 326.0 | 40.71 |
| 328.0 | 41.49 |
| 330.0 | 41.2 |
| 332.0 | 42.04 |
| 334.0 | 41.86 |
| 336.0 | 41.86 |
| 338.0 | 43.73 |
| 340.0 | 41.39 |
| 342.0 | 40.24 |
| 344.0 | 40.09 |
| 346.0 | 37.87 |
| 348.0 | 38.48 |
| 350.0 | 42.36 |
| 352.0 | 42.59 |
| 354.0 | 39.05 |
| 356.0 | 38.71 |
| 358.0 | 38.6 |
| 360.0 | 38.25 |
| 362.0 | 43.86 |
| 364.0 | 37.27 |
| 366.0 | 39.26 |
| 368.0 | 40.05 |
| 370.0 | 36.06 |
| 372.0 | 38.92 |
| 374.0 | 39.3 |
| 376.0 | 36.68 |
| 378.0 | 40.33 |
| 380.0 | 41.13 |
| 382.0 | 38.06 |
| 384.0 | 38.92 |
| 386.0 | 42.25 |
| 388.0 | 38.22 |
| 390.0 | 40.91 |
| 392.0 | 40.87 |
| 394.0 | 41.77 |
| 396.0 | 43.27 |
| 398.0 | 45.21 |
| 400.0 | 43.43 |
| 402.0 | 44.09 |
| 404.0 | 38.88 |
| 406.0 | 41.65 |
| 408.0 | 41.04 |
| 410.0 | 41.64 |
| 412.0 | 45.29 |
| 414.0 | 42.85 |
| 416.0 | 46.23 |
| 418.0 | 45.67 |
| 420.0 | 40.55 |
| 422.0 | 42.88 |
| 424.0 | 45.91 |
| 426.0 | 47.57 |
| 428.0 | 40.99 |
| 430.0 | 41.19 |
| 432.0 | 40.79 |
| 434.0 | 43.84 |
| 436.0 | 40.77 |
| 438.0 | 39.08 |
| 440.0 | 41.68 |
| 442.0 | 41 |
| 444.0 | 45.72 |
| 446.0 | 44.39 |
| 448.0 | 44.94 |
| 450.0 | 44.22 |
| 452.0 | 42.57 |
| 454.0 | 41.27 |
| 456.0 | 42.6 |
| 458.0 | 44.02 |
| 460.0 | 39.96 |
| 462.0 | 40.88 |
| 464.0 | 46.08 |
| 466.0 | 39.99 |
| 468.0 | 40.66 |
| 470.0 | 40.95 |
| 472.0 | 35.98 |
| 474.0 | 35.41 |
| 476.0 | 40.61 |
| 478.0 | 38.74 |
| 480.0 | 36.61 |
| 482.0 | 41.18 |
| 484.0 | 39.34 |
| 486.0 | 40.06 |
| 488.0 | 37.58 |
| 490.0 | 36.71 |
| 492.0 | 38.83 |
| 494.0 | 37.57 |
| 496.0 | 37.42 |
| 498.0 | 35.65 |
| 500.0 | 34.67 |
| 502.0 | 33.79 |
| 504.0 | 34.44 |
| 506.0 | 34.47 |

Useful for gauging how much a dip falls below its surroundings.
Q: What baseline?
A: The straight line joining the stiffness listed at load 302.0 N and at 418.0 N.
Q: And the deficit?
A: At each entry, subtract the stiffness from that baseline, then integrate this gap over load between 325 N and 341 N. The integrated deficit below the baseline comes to 51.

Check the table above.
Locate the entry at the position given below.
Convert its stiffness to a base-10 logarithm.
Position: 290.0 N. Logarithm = 1.66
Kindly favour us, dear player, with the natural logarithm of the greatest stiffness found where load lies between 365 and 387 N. 3.744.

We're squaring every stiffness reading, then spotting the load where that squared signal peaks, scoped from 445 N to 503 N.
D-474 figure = 464.0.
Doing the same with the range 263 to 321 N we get 264.0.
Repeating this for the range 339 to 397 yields 362.0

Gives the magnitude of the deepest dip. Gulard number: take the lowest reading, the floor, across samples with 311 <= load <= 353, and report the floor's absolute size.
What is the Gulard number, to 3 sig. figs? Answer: 37.9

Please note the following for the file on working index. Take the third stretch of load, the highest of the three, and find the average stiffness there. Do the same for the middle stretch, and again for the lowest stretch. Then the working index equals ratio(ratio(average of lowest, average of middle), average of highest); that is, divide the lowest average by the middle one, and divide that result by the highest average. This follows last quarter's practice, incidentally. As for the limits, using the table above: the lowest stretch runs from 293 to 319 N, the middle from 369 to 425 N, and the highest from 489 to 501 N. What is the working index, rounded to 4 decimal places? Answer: 0.0284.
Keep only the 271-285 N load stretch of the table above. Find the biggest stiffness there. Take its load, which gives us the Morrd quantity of 276.0 N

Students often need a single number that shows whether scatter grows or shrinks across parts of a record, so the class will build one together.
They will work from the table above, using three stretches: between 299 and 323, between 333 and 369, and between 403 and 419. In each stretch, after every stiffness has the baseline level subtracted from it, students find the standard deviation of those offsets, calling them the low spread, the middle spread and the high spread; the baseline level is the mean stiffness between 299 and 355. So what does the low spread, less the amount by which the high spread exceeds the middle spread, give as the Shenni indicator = 2.2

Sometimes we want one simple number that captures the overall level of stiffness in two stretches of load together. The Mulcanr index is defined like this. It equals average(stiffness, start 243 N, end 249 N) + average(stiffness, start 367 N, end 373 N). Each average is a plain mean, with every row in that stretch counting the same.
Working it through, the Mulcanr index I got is 84.9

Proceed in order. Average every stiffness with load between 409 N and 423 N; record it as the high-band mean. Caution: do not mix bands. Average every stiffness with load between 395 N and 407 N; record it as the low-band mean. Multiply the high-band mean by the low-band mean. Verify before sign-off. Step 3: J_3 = 1864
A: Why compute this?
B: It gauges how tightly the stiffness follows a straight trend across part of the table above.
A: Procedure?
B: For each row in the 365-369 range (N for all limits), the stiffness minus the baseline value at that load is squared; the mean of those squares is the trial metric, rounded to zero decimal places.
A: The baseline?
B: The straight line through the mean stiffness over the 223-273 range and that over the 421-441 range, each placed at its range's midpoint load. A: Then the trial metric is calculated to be 17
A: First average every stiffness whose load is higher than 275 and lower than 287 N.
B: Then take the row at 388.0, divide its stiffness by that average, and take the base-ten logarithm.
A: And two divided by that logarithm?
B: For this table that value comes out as -25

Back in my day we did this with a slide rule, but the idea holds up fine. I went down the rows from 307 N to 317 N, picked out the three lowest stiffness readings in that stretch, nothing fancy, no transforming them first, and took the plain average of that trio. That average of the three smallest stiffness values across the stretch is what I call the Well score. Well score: 41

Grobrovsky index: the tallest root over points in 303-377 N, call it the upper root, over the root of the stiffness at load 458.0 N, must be 1.04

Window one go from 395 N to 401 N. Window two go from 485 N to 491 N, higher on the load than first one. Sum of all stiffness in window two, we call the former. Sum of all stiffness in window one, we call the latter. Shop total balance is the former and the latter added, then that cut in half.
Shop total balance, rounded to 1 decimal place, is 123.1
